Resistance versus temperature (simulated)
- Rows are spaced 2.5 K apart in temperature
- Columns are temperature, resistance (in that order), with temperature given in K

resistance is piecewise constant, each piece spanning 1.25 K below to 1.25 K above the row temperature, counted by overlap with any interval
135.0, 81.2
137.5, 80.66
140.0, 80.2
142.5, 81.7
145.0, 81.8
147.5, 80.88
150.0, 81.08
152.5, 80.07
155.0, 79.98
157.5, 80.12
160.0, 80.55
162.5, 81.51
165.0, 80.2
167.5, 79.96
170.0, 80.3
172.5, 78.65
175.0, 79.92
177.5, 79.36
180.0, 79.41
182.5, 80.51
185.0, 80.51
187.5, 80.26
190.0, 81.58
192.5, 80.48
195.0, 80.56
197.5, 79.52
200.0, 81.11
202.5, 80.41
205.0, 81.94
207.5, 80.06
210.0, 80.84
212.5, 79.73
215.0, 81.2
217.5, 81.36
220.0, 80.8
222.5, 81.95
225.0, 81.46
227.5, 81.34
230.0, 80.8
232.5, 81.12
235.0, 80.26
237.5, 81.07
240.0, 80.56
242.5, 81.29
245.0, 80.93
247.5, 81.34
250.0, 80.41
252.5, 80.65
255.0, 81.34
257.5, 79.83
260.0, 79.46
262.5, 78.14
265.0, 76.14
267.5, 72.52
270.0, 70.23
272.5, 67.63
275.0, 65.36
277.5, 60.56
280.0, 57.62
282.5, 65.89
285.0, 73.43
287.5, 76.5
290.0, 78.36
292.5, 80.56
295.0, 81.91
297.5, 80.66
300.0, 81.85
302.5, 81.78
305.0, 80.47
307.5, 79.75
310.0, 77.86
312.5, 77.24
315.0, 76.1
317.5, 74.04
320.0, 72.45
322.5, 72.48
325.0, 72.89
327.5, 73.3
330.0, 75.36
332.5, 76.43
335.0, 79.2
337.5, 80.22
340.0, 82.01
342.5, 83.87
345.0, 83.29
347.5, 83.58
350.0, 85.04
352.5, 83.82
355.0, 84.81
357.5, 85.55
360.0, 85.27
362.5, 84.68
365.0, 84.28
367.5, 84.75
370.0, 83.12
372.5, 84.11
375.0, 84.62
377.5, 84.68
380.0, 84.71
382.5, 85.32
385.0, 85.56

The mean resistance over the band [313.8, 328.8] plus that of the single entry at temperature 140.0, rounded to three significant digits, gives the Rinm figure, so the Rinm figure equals 154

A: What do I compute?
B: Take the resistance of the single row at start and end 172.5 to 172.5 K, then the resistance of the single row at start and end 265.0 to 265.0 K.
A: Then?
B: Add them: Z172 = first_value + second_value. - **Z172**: 155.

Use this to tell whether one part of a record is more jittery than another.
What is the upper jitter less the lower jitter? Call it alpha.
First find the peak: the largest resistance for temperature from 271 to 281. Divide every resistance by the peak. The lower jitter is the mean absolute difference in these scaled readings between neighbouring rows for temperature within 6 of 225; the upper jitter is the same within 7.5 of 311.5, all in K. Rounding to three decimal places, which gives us 0.011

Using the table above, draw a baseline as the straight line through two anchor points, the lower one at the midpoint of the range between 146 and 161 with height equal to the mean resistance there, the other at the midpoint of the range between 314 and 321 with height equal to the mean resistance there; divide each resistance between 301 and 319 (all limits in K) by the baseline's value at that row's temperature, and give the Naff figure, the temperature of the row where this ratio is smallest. 317.5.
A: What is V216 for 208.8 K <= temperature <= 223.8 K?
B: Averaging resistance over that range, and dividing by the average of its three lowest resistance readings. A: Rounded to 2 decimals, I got 1.01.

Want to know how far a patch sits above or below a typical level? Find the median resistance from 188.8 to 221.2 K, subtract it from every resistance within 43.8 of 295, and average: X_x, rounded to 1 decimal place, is -5.4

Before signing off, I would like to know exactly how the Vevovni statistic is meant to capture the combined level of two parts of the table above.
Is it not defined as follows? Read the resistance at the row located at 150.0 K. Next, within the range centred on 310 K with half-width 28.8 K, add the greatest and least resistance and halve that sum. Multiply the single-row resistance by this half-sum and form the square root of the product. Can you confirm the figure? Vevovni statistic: 77.4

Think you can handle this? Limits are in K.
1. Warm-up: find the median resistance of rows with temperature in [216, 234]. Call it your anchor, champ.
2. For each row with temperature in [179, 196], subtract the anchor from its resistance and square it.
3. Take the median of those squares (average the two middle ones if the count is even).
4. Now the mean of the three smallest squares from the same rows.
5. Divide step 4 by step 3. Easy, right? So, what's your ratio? 0.66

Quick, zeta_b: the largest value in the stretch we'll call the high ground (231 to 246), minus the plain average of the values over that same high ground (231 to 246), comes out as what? 0.42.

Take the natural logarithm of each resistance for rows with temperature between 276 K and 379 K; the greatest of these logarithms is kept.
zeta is 4.45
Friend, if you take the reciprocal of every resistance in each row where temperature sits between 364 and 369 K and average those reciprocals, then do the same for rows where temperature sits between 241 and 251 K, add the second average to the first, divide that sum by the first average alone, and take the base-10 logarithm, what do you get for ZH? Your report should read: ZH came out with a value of 0.310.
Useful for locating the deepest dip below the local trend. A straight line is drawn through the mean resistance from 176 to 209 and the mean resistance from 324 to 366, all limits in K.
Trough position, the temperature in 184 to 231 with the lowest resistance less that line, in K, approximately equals 197.5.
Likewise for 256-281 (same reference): 280.0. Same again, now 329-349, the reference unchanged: 330.0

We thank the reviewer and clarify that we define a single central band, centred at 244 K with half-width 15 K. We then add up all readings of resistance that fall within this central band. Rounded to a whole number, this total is 970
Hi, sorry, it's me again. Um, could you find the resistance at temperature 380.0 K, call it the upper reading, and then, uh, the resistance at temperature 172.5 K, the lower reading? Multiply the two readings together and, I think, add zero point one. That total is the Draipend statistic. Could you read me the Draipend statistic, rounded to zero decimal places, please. 6663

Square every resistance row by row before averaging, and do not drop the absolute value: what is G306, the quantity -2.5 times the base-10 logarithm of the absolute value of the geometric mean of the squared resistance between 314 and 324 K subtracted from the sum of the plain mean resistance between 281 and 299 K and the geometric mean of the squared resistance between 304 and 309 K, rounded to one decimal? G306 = -7.6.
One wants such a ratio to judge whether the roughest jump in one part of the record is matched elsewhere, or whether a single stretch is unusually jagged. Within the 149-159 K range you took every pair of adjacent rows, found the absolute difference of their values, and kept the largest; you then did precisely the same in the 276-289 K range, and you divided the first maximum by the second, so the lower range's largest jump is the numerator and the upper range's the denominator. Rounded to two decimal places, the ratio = 0.12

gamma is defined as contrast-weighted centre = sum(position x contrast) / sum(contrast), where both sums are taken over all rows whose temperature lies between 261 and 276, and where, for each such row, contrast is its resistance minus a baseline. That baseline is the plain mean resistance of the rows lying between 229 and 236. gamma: 270.9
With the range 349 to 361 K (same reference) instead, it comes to 355.3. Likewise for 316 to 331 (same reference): 323.5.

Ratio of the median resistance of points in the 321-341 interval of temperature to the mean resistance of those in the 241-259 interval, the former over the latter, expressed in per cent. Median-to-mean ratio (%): 94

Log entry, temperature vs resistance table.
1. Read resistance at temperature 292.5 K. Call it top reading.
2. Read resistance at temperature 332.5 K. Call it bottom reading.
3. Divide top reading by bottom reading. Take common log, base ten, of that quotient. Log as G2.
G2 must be 0.023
